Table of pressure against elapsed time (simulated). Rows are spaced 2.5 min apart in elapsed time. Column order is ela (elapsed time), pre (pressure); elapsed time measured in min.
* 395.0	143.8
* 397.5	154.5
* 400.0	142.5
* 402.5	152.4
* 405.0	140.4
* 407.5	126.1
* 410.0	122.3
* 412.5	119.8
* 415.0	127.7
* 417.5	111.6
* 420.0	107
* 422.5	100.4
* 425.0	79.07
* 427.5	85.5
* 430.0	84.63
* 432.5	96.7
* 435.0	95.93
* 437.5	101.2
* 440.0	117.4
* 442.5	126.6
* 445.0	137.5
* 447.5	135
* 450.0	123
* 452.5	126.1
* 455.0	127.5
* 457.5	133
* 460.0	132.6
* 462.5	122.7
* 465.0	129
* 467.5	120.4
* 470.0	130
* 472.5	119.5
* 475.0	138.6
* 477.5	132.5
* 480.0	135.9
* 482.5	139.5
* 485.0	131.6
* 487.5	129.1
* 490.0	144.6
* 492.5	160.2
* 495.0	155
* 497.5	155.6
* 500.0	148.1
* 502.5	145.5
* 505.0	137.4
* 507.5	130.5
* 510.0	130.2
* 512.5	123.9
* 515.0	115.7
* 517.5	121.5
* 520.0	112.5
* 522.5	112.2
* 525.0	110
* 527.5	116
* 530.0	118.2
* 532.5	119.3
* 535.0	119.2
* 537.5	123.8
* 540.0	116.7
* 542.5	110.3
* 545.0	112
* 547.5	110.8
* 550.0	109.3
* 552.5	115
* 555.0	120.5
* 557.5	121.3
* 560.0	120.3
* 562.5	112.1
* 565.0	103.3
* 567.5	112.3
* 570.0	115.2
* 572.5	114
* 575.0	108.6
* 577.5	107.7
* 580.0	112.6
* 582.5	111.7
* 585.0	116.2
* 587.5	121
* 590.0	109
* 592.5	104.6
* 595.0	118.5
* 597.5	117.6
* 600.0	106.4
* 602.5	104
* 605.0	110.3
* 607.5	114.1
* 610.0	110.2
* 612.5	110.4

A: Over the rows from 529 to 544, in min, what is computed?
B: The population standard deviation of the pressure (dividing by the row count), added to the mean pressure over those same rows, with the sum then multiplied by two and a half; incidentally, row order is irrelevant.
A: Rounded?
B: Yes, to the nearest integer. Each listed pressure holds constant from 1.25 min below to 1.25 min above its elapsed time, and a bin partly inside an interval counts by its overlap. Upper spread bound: 305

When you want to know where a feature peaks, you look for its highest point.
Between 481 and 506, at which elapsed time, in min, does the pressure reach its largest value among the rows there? 492.5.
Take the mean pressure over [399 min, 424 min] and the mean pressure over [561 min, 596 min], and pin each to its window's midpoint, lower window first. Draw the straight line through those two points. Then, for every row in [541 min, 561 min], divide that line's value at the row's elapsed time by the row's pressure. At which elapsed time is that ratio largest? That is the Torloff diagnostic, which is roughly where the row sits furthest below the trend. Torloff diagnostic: 550.0 min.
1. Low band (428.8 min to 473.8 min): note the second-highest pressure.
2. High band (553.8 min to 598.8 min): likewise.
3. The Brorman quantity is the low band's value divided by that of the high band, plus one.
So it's 2.12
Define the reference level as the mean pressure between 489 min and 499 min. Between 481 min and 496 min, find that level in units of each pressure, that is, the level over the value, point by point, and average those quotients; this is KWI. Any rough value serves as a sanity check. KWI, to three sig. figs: 1.08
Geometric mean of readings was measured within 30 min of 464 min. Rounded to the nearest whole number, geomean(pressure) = 128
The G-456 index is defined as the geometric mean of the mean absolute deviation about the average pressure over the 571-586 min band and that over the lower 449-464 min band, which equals 3.0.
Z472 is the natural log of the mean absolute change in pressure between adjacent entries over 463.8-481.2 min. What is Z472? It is 2.3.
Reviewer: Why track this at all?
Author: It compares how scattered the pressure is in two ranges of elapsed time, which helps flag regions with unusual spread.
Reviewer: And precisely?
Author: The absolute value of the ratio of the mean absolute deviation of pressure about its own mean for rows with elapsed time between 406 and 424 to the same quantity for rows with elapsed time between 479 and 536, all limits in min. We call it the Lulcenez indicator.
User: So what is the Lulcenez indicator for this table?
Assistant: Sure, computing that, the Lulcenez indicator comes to 0.7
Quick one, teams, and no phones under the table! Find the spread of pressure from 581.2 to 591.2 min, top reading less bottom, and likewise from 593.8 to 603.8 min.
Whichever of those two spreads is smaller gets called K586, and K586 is 12.0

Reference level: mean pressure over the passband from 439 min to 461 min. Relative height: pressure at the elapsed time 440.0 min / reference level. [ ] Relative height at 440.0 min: 0.91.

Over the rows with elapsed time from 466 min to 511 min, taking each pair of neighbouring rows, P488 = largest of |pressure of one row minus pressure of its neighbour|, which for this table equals 19.1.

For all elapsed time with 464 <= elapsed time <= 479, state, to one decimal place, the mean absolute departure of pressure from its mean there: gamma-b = 5.6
